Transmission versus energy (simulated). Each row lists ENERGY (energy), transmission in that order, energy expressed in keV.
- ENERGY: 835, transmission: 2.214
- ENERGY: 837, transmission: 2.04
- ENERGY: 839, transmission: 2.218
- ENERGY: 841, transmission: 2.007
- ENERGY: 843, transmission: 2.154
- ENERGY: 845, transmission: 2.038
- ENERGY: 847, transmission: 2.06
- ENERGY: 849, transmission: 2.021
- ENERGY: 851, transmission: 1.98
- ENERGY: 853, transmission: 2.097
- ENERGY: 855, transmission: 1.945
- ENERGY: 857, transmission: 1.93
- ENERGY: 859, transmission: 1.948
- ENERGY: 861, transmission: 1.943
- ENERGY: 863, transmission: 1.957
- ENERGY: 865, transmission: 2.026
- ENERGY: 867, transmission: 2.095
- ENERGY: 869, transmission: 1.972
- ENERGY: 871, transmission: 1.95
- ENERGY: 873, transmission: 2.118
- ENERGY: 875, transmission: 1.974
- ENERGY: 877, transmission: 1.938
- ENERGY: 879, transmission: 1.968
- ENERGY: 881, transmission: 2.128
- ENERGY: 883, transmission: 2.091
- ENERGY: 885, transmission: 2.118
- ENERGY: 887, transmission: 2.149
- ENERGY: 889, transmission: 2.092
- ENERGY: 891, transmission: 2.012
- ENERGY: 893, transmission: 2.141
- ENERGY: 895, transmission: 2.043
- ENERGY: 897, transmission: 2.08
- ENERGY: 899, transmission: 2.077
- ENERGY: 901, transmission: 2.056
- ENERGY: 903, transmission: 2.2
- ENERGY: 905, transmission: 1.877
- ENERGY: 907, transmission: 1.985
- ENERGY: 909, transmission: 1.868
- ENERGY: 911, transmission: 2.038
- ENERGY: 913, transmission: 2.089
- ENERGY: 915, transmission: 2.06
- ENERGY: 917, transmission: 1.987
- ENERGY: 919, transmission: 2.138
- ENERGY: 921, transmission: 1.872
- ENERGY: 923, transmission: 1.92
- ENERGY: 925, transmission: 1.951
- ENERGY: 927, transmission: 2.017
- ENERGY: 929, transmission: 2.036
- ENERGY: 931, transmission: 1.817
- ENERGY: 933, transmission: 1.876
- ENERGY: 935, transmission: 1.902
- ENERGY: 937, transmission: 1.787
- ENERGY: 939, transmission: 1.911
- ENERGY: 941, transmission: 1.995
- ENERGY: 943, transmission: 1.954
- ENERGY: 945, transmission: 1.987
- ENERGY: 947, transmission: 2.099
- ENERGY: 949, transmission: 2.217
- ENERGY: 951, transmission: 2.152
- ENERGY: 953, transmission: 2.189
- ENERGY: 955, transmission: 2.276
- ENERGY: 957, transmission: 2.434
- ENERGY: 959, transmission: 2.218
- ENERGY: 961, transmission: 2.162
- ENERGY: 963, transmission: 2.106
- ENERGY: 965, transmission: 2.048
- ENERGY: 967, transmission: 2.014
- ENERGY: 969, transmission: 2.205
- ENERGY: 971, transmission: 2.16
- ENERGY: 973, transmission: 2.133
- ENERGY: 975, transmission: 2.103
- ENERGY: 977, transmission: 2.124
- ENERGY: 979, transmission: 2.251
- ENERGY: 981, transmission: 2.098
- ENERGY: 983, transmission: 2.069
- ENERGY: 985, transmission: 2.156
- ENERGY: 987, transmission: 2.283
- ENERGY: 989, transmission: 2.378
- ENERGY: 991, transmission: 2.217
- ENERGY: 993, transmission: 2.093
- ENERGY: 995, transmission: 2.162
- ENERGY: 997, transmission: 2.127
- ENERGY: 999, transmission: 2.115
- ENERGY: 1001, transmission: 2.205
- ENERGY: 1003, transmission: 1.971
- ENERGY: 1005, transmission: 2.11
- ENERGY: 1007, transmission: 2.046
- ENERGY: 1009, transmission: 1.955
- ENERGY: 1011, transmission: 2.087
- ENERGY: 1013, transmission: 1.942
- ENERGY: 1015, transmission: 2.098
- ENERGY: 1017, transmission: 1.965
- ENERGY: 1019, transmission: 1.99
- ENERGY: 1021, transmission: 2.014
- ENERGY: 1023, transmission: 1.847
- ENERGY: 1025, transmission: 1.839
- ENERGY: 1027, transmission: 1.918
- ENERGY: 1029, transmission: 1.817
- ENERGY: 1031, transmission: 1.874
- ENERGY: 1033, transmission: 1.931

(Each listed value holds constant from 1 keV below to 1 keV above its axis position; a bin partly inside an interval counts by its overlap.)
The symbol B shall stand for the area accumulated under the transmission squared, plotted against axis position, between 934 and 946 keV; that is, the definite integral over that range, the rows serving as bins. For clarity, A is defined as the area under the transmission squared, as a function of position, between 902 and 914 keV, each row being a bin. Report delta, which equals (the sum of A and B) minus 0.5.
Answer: 93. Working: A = 49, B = 44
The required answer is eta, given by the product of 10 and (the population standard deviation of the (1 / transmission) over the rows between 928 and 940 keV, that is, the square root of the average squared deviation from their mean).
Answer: 0.219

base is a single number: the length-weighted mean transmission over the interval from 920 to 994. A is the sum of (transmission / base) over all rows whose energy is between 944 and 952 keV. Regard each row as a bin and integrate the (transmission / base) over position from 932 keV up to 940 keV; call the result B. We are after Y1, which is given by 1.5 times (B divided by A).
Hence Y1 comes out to 2.7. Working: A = 4.1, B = 7.17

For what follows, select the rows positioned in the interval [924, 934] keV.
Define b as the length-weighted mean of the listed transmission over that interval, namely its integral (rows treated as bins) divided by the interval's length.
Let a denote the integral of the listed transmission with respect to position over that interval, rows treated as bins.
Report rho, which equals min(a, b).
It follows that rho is 1.94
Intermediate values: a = 19.4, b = 1.94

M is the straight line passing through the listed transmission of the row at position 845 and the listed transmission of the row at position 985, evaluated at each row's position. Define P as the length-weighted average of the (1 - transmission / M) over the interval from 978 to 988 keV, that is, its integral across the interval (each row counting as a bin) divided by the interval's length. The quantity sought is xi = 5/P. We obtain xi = -631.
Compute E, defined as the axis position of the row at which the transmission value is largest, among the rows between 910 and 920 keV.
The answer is 919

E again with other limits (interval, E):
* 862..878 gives 873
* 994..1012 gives 1001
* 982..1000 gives 989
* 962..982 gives 979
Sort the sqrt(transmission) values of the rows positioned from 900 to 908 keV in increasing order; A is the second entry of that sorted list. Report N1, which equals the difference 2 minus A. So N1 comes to 0.591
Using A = 1.41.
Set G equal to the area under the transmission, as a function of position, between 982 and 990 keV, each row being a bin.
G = 18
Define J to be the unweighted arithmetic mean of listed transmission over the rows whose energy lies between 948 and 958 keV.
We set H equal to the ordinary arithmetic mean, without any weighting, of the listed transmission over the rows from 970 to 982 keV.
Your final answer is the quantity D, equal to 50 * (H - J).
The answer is -5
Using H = 2.14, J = 2.25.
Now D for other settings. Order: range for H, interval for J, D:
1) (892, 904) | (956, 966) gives -5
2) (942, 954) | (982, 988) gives -3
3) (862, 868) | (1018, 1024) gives 4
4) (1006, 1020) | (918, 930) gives 1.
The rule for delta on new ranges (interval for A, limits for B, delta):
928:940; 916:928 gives 90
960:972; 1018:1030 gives 97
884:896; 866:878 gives 101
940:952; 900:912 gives 99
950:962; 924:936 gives 105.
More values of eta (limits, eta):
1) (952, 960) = 0.177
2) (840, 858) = 0.163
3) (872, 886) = 0.187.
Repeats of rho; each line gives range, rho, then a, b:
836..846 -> 2.09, 20.9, 2.09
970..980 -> 2.15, 21.5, 2.15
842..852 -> 2.05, 20.5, 2.05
